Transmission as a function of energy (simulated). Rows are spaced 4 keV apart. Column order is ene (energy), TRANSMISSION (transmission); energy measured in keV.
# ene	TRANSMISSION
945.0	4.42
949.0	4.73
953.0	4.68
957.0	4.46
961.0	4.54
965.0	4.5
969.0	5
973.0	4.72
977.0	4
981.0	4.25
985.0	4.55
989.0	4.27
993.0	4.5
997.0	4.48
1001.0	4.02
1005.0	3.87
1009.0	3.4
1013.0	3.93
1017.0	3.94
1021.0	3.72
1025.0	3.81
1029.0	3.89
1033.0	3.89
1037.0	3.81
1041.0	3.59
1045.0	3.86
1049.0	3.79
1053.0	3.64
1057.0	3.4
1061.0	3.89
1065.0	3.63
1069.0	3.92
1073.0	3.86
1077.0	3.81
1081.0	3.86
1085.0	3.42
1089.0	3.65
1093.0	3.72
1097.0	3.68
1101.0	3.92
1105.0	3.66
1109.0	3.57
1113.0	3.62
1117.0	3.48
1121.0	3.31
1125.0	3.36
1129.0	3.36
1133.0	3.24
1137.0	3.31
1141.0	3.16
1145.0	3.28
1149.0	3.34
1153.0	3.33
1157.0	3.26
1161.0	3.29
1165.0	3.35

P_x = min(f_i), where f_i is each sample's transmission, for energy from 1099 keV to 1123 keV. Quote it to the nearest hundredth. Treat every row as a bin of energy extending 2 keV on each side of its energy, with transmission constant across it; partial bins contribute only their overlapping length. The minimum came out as 3.31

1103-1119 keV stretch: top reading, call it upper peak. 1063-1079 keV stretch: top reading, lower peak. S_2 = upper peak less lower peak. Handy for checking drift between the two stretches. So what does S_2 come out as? -0.26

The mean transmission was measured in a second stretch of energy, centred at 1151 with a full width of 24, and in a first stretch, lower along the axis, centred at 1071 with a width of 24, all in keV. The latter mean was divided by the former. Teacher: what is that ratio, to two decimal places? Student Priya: 1.17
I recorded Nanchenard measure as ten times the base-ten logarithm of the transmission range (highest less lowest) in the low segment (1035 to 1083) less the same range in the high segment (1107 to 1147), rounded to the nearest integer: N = -12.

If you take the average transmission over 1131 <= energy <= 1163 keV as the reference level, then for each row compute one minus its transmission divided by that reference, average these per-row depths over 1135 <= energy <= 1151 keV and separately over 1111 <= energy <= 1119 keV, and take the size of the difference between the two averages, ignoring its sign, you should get 0.085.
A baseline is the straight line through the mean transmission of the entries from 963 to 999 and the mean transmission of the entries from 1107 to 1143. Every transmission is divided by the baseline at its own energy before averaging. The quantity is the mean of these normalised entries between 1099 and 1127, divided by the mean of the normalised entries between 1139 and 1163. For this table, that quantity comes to 0.995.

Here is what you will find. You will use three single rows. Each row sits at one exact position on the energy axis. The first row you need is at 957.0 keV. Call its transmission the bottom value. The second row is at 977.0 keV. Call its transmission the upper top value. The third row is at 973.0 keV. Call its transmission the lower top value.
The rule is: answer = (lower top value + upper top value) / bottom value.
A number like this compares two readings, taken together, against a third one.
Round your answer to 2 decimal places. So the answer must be 1.96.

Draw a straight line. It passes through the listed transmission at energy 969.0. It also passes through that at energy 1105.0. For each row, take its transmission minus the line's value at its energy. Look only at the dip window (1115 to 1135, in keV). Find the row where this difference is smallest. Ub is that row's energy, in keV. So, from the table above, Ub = 1121.0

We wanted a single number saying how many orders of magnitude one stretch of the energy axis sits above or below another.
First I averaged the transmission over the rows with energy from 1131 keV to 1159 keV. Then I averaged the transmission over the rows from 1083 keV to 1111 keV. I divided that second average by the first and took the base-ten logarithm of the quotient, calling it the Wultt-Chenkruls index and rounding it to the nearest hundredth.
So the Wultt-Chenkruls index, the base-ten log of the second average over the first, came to 0.05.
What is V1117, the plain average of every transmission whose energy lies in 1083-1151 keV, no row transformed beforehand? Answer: 3.48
